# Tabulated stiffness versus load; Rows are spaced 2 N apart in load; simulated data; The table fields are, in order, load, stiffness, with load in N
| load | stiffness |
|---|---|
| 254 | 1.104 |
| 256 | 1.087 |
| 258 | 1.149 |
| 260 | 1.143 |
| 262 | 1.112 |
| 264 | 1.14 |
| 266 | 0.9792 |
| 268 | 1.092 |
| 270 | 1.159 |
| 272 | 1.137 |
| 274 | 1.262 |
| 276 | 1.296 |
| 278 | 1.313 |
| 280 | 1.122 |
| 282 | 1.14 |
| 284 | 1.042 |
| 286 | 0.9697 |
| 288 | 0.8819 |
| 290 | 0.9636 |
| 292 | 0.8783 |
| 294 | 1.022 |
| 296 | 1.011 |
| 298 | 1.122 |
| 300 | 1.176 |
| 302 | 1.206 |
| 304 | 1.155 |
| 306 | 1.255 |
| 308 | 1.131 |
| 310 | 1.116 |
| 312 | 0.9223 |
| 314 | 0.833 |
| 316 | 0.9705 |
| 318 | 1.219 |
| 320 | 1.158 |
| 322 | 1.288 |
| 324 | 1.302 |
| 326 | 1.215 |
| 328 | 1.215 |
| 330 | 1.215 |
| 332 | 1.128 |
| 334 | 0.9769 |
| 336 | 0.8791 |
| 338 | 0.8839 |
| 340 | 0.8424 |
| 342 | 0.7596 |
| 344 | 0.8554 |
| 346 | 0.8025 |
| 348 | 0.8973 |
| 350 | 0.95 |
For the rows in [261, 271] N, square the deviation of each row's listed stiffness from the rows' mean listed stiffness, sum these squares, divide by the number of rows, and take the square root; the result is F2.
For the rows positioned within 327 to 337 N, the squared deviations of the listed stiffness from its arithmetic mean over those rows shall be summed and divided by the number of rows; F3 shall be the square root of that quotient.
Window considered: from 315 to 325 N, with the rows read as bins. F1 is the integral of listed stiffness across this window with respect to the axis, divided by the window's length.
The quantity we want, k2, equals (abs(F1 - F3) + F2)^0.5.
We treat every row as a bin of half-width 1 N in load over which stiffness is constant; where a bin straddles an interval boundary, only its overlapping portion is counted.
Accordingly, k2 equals 1.06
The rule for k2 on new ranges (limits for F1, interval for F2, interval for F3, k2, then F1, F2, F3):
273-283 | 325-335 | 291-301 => 1.10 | 1.23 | 0.09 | 0.10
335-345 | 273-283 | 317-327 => 0.93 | 0.84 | 0.08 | 0.05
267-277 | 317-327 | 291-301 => 1.07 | 1.19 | 0.05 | 0.10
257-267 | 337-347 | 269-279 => 1.04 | 1.10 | 0.04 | 0.07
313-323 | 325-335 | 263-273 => 1.06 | 1.09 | 0.09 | 0.06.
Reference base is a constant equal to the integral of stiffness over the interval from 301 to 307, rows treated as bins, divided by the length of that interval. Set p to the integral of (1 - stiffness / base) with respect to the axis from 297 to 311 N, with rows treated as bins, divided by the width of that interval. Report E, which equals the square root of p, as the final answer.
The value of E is 0.18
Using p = 0.03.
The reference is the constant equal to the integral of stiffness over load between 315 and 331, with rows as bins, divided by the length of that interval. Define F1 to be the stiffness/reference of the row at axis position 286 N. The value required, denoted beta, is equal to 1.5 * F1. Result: 1.21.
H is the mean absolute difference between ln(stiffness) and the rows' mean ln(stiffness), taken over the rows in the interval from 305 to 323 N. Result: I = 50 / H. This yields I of 410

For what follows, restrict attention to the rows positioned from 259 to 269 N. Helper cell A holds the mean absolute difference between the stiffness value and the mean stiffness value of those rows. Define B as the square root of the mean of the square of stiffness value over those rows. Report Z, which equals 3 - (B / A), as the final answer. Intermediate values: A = 0.05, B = 1.09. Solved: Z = -21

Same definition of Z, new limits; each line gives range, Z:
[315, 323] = -9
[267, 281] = -12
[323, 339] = -5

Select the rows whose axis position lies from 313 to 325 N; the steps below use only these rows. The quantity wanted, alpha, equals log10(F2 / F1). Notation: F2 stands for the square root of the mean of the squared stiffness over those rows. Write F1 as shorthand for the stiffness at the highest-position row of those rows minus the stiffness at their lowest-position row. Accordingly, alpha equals 0.39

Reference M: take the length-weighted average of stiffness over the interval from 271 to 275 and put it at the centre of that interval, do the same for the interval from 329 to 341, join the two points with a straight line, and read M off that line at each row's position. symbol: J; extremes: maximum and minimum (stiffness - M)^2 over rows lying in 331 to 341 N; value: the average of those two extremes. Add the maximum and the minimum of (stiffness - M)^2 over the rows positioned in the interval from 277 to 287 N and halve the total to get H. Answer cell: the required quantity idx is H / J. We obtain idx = 2.05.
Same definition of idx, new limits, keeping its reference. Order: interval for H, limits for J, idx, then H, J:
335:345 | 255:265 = 1.35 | 0.0252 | 0.019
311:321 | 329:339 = 1.30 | 0.0290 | 0.022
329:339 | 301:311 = 1.47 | 0.0222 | 0.015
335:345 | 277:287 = 1.43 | 0.0252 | 0.018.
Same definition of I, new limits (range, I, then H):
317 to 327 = 1324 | 0.038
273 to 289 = 443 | 0.113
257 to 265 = 4701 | 0.011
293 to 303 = 752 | 0.066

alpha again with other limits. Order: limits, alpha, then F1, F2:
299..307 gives 1.18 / 0.08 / 1.20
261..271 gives 1.37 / 0.05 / 1.10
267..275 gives 0.84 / 0.17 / 1.16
